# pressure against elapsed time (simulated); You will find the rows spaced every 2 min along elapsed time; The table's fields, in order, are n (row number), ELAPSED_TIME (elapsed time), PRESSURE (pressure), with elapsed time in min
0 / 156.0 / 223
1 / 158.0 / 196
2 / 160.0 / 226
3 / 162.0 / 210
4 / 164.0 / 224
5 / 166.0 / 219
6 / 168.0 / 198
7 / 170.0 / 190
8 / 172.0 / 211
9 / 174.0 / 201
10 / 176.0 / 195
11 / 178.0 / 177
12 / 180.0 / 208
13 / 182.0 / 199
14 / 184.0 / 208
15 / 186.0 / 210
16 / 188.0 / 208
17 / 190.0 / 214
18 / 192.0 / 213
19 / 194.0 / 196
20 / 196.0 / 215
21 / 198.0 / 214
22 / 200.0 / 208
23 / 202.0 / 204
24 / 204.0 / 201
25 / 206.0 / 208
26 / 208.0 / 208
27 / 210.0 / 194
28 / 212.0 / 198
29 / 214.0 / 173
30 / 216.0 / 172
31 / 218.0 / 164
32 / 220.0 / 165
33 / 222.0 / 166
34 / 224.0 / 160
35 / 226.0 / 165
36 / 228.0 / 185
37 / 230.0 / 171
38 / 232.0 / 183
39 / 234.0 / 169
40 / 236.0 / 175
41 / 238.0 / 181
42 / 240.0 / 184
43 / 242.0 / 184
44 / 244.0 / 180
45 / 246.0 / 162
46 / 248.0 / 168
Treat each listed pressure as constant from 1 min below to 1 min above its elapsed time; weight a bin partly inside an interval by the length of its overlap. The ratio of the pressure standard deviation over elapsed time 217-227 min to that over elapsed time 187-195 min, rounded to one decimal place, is 0.3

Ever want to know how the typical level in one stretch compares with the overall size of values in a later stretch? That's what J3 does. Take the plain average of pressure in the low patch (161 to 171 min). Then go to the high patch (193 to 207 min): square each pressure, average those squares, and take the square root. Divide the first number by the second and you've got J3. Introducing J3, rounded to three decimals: 1.007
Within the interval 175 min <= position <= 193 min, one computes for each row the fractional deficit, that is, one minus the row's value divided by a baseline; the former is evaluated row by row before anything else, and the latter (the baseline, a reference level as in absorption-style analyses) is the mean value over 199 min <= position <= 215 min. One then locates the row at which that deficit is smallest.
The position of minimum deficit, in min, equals 190.0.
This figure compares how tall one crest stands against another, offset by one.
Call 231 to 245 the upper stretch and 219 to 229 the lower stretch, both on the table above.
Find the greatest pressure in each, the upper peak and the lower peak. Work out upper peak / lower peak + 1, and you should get 1.99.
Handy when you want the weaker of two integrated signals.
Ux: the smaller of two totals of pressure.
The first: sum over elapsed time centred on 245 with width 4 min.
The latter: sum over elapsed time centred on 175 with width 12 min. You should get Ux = 342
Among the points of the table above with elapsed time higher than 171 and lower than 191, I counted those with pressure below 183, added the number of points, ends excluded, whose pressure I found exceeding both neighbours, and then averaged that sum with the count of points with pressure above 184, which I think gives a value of 6.0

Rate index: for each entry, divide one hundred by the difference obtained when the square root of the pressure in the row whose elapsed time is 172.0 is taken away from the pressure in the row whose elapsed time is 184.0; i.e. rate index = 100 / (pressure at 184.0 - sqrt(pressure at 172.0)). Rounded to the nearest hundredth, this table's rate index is 0.52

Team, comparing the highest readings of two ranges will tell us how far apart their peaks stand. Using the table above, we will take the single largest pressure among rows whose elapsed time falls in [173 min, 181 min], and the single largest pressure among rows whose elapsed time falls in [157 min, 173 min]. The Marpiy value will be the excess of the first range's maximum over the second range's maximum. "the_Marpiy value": -18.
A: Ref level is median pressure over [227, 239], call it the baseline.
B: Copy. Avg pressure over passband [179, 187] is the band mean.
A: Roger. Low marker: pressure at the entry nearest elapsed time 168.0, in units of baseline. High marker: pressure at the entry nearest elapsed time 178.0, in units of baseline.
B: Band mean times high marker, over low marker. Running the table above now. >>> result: 184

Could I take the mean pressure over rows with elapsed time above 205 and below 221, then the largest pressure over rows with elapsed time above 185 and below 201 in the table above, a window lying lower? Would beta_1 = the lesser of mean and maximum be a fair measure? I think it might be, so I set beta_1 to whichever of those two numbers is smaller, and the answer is 185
